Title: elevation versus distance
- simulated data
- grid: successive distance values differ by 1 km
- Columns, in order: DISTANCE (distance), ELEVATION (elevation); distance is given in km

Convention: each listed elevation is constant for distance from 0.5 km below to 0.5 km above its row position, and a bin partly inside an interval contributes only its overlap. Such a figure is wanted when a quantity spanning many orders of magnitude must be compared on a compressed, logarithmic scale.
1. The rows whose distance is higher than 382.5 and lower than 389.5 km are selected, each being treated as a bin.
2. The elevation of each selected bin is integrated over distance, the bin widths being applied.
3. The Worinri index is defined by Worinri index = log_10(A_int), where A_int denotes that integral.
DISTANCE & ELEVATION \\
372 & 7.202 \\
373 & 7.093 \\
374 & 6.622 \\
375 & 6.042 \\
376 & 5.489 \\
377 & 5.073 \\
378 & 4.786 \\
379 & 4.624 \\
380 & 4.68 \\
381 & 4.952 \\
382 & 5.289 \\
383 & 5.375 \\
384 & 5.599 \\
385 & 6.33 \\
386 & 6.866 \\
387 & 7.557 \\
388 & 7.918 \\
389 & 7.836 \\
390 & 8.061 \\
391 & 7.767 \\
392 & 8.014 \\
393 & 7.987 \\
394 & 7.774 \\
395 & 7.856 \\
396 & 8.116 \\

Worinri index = 1.68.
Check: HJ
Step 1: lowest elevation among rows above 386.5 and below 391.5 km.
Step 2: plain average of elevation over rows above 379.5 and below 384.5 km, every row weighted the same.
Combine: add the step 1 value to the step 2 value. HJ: 12.7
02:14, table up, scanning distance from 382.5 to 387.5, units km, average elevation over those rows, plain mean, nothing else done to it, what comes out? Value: 6.3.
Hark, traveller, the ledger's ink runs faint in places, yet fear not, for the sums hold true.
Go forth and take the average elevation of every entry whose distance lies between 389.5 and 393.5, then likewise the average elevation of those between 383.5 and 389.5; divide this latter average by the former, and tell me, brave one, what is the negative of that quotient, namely -0.88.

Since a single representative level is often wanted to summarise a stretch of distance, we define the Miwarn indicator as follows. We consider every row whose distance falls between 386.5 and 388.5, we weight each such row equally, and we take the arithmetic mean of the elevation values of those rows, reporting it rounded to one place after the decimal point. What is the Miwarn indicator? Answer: 7.7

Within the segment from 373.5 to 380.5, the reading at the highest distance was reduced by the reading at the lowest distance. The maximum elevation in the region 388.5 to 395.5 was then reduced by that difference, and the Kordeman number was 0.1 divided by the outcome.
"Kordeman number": 0.010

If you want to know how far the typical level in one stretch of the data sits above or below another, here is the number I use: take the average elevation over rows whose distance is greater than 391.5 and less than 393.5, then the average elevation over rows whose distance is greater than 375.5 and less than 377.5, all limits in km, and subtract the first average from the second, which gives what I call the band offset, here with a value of -2.7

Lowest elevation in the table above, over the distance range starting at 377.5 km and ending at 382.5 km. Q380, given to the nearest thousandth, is 4.624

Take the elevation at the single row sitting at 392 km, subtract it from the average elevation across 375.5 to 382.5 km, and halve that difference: -1.5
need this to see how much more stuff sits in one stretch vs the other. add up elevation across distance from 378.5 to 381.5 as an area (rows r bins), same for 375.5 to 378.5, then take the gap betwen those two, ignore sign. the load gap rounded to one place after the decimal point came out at 1.1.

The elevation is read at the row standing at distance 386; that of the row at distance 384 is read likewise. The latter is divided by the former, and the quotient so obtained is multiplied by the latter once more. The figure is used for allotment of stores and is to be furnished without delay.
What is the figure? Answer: 4.6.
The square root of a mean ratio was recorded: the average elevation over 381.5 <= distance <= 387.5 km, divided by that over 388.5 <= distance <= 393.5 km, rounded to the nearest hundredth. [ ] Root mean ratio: 0.88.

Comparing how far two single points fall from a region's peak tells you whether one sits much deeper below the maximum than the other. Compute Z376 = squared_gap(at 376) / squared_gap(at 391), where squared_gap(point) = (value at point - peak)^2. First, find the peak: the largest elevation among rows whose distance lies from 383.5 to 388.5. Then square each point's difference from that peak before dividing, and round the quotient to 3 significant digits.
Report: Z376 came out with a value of 259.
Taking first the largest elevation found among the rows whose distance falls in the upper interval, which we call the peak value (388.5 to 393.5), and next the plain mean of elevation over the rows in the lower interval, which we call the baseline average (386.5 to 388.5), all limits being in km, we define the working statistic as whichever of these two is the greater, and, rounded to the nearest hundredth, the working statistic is 8.06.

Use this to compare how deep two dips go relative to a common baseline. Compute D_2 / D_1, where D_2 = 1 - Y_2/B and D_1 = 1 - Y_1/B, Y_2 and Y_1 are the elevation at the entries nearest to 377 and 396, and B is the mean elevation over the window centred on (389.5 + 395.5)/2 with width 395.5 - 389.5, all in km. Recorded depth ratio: -14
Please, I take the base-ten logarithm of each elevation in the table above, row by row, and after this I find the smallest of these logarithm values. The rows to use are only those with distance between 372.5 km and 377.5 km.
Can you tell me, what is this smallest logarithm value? 0.71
